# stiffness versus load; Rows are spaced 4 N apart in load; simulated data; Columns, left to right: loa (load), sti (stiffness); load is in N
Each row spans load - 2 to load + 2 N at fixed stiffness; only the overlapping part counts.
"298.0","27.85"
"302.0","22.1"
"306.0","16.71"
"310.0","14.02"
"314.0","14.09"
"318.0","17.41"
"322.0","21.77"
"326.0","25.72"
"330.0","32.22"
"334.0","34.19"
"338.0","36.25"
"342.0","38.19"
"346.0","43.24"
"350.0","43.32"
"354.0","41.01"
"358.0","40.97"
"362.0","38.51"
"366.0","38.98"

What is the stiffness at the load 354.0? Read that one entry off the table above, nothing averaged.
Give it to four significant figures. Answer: 41.01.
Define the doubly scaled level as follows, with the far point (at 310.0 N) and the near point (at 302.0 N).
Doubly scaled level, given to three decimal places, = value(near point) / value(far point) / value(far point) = 0.112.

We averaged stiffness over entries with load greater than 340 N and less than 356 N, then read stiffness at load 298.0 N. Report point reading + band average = 69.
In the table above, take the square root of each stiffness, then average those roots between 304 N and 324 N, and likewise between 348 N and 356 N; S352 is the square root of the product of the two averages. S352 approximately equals 5.1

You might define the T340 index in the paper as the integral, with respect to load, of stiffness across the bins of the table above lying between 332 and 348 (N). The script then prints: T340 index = 607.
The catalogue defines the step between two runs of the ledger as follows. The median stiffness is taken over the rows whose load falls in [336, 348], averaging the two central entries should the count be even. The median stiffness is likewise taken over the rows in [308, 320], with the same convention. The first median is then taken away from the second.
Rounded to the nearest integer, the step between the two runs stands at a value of -24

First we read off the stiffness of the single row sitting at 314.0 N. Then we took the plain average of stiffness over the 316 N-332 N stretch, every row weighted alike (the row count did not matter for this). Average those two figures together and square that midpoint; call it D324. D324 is 368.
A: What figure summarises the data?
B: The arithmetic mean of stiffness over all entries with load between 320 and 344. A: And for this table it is 31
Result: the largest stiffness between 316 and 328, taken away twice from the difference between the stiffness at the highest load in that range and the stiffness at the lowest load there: -43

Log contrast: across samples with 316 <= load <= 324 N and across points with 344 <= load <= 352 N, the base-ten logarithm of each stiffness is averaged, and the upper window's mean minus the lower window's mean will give 0.35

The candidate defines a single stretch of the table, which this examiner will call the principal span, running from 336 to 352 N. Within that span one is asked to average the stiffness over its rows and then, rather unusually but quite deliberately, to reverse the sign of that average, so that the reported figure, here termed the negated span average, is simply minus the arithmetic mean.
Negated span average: -40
